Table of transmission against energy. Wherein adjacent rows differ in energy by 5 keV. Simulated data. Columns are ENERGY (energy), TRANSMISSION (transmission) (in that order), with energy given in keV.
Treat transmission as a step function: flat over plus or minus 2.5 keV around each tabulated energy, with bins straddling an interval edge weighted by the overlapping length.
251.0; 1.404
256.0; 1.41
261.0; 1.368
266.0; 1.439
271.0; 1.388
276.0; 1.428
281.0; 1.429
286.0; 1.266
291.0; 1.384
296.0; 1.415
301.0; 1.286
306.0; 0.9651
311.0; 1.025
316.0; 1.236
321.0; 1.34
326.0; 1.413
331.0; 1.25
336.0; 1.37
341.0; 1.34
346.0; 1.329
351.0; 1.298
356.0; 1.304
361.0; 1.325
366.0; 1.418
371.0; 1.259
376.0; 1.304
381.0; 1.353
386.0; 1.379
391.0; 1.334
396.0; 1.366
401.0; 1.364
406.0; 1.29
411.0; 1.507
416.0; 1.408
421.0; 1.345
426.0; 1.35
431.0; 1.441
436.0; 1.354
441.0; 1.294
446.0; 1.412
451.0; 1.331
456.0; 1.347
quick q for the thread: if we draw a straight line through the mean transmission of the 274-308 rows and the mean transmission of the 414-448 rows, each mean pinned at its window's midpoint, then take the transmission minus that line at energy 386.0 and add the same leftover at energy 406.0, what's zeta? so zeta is -0.04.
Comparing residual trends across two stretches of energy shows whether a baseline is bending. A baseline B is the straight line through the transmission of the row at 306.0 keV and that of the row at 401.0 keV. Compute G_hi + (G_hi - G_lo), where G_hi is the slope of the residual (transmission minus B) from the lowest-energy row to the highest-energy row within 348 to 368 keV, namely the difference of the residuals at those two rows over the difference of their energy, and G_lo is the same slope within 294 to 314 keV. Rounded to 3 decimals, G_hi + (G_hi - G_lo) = 0.038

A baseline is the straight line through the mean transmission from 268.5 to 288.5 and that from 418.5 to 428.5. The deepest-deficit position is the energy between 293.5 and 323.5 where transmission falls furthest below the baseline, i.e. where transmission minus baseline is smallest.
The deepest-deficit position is 306.0 keV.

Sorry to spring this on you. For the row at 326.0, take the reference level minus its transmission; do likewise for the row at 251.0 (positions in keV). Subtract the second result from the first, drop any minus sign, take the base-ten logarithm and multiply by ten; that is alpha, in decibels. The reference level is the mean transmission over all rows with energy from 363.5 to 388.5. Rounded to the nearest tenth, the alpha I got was -20.5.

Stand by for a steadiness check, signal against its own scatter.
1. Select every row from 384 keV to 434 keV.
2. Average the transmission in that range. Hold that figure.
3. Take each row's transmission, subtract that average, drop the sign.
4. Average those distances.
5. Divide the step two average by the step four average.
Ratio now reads 31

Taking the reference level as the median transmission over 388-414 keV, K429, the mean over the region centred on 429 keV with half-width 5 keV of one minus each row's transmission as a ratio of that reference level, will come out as -0.023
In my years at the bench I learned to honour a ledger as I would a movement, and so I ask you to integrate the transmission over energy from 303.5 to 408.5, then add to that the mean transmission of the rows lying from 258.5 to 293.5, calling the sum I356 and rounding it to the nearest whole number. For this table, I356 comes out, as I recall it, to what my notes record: 138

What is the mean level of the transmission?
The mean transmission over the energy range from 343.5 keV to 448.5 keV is 1.35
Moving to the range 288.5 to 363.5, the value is 1.29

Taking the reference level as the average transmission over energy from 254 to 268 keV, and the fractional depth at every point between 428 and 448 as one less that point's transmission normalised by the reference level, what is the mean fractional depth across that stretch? 0.022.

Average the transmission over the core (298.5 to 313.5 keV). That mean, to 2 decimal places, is 1.09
